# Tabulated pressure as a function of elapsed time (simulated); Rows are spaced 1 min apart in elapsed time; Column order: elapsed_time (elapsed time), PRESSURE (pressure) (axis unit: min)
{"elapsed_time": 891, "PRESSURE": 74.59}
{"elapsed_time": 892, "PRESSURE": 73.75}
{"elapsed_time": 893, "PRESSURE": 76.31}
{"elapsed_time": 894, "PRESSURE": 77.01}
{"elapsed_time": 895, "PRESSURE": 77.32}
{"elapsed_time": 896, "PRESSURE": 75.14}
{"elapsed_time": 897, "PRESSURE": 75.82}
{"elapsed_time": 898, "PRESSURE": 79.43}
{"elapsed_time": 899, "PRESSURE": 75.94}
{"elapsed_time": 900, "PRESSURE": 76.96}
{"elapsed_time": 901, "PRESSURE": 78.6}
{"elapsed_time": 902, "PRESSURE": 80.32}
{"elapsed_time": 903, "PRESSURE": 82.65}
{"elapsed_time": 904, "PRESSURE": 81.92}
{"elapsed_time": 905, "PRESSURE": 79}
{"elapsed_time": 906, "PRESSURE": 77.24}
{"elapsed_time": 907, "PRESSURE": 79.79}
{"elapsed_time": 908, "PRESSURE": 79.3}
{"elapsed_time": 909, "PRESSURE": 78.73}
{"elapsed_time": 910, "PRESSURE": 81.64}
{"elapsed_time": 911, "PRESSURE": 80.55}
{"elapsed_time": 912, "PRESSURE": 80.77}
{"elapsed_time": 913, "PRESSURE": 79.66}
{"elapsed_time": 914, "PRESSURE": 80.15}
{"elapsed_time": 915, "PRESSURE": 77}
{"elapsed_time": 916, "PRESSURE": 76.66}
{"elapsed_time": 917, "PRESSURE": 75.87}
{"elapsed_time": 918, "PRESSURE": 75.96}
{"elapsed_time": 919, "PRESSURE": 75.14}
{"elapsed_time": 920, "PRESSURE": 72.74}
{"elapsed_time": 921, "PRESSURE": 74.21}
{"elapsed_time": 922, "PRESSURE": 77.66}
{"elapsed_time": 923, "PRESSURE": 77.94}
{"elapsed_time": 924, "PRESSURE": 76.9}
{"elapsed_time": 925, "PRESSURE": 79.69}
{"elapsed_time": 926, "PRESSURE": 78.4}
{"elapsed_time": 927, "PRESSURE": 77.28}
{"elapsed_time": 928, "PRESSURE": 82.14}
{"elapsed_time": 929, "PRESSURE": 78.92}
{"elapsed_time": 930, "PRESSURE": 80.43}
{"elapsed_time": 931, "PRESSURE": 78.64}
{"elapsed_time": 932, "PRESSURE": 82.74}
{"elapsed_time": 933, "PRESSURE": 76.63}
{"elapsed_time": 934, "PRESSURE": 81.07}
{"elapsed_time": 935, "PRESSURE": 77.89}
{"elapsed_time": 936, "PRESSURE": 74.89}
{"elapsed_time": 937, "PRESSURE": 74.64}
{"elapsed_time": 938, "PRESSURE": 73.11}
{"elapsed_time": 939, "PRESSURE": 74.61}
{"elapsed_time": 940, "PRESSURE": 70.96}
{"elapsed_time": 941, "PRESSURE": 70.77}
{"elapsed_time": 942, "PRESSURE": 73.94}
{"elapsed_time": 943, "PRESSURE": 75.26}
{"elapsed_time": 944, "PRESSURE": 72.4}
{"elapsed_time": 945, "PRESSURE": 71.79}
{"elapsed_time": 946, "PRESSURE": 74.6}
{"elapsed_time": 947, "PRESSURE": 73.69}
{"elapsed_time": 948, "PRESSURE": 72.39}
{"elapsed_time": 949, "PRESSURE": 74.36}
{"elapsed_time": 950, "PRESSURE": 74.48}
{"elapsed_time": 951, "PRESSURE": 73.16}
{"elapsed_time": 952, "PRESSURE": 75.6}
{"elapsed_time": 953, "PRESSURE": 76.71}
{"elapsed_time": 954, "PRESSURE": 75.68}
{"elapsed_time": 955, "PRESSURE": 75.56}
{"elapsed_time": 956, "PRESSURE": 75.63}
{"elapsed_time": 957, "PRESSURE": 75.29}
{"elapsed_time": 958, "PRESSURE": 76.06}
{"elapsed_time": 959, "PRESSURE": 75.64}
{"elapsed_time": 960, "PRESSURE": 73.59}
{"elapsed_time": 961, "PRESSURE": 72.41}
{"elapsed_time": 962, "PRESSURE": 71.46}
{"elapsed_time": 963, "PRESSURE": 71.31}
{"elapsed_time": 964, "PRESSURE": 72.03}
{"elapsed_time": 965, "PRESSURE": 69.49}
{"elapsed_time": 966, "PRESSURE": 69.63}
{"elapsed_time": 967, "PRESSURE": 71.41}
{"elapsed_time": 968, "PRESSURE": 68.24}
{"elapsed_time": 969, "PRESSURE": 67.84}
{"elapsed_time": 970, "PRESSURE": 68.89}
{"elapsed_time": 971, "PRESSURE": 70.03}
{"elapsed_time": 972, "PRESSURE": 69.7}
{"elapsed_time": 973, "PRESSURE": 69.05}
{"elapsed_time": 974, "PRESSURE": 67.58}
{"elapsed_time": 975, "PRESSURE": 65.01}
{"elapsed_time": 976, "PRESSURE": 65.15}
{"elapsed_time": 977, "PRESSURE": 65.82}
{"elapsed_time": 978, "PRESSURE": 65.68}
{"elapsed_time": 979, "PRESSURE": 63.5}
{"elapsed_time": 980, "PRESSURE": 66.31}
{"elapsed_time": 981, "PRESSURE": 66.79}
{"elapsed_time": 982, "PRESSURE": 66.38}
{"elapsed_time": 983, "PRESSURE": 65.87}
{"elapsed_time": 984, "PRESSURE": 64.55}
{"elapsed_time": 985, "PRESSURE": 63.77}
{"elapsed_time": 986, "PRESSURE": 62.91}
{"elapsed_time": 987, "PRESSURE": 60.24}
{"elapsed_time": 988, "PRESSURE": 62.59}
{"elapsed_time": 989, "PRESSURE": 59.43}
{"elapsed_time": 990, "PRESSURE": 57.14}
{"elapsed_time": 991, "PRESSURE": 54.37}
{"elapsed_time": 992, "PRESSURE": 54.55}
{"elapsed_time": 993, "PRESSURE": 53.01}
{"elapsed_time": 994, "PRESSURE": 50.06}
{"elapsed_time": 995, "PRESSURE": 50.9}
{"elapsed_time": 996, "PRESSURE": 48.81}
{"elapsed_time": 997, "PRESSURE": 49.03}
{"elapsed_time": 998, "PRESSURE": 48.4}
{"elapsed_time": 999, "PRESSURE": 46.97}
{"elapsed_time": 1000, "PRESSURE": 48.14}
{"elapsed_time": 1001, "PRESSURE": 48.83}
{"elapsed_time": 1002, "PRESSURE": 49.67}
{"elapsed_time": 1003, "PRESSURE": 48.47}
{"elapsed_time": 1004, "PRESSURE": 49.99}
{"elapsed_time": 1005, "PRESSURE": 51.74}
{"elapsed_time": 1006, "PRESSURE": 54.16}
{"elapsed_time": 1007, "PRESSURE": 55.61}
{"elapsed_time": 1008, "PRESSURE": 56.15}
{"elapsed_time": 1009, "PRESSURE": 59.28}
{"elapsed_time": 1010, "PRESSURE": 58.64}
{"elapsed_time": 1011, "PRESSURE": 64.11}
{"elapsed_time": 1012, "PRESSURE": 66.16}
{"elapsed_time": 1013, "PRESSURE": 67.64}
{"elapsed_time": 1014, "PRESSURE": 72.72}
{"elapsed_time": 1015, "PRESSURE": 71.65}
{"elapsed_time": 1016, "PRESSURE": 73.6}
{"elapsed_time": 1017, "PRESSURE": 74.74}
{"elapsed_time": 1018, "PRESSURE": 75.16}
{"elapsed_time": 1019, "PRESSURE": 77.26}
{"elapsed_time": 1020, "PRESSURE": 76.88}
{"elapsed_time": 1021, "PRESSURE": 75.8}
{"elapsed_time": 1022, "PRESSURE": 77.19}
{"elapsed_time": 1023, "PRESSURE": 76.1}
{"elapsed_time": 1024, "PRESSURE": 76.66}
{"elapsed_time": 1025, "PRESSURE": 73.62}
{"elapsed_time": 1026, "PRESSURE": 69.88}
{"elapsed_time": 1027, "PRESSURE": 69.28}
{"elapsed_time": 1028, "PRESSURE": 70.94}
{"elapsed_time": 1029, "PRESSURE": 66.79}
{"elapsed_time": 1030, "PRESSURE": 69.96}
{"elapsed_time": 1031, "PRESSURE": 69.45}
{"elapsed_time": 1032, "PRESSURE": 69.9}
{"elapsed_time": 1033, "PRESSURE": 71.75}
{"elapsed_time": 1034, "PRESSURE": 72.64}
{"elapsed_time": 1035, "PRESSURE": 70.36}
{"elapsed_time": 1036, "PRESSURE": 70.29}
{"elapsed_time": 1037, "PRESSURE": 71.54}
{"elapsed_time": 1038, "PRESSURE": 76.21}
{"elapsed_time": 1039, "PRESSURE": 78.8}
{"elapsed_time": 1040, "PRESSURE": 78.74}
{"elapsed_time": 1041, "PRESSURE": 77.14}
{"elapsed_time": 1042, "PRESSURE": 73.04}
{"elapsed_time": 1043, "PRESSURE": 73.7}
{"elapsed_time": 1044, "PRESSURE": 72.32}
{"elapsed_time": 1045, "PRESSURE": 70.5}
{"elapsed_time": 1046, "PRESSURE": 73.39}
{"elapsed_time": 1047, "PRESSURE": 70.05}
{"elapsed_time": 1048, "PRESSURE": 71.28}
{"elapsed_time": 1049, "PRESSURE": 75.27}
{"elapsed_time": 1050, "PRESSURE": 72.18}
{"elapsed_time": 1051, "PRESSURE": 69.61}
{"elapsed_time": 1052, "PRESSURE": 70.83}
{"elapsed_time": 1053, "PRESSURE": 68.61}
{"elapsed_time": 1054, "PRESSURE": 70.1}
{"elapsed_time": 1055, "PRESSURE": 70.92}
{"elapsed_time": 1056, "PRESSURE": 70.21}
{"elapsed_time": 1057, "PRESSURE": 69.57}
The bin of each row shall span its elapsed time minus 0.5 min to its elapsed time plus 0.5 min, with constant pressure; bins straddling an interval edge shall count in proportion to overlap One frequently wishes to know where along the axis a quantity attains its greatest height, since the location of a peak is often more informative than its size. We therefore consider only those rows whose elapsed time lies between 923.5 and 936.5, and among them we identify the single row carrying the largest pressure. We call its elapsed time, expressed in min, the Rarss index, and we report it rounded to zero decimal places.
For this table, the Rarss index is 932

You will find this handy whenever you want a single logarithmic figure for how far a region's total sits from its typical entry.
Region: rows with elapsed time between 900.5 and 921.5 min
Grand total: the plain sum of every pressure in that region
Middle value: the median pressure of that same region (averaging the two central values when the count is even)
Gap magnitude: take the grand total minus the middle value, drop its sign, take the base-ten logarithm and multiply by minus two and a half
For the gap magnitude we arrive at -7.99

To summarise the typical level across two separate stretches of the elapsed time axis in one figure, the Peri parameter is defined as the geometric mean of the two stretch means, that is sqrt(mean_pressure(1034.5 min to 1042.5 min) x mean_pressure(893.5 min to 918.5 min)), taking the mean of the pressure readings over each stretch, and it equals 76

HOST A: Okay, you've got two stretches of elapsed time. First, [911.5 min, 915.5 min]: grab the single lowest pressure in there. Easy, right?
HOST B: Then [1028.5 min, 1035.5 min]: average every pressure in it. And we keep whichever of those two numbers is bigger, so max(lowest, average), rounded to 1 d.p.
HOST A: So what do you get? 77.0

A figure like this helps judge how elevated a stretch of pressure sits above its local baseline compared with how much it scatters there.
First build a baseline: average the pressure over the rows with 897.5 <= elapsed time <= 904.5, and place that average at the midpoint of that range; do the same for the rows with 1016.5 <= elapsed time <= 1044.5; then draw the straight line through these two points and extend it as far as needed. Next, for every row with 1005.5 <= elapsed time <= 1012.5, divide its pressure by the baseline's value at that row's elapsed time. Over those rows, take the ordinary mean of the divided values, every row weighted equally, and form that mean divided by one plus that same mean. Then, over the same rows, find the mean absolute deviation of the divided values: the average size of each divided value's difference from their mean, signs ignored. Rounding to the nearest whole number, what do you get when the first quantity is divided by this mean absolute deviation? 9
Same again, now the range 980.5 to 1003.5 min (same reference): 5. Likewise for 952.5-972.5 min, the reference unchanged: 16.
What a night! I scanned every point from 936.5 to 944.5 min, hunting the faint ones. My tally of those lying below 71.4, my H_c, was 2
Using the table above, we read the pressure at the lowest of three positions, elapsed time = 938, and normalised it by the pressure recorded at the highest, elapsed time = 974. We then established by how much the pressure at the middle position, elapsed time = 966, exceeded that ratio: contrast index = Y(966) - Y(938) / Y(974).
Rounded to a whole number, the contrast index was 69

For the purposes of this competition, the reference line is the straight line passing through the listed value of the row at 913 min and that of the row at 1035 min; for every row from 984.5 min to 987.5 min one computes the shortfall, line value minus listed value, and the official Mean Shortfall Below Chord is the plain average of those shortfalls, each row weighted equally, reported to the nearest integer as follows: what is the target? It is 12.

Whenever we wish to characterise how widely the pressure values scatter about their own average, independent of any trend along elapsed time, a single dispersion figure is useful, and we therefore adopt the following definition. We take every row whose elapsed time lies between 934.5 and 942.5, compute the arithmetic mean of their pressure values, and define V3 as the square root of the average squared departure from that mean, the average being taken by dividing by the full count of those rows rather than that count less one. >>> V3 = 2.2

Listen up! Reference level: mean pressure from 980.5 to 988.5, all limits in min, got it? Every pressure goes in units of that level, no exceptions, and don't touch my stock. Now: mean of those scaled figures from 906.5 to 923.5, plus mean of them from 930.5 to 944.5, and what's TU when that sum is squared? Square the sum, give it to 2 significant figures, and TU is 5.7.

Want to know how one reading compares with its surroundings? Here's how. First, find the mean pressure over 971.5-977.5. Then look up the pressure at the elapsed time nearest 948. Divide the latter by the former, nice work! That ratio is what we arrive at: 1.08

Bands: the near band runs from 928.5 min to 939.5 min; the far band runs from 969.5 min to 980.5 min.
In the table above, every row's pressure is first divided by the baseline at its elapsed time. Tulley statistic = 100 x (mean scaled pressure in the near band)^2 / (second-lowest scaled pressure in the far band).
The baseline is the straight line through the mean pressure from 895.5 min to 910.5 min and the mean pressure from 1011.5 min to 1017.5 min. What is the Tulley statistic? 116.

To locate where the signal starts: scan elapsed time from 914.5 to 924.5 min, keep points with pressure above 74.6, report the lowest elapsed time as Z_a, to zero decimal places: 915 min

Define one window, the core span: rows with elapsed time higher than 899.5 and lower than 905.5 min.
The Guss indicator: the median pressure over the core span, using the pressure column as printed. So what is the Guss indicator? 80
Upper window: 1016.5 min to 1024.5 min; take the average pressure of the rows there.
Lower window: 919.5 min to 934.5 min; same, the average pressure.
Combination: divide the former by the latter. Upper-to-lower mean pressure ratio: 0.97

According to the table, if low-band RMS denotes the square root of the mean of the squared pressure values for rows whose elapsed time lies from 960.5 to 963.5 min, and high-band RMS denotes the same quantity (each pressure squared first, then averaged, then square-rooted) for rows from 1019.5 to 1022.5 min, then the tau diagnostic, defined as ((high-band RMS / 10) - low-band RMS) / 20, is -3.20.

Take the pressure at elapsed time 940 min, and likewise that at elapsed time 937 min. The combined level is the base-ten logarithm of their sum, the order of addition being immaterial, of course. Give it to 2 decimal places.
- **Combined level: 2.16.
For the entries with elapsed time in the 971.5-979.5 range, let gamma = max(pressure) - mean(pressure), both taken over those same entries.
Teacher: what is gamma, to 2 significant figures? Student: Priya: 3.3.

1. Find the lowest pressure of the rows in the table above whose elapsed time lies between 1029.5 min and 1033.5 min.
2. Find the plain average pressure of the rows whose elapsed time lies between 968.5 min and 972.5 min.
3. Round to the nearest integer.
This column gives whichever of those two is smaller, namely 69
